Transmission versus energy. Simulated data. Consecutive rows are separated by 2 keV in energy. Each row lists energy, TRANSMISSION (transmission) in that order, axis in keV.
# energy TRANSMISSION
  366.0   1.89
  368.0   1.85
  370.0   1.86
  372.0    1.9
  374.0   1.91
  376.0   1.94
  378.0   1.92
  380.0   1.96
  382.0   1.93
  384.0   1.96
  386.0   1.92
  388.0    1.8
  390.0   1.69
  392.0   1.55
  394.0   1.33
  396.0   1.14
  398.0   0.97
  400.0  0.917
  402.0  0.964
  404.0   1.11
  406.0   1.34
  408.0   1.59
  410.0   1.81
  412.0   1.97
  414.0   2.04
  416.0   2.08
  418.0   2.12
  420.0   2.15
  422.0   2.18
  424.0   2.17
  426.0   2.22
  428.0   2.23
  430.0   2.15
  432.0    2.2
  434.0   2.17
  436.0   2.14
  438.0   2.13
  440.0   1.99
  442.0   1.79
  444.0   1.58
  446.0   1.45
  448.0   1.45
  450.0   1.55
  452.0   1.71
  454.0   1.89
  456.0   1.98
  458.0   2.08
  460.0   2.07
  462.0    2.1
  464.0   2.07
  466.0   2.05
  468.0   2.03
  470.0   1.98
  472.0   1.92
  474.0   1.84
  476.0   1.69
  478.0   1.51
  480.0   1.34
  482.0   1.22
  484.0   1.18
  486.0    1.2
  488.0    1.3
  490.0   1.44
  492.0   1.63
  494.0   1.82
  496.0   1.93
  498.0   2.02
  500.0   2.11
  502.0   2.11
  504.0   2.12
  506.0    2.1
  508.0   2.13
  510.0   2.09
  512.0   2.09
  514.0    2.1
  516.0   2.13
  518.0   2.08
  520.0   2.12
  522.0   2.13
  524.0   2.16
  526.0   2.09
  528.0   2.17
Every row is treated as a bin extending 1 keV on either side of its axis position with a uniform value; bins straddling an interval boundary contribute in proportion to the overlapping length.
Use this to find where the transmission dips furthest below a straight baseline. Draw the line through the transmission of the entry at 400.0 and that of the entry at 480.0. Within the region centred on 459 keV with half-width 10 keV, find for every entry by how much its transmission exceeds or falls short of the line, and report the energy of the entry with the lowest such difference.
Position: 450.0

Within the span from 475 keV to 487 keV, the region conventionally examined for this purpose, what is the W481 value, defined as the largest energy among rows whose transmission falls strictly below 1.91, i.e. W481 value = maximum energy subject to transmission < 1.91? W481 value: 486.0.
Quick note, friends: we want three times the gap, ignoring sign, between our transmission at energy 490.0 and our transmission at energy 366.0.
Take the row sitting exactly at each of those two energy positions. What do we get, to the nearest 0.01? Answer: 1.35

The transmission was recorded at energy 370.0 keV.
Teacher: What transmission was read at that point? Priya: 1.86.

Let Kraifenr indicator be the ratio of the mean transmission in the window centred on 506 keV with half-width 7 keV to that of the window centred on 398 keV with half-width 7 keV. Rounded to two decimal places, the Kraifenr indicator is 1.85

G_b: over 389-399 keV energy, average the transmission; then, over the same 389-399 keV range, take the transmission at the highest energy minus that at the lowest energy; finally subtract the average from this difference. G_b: -2.06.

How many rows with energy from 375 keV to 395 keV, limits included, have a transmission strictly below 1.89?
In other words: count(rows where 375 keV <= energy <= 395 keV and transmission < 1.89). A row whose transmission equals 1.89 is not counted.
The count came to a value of 4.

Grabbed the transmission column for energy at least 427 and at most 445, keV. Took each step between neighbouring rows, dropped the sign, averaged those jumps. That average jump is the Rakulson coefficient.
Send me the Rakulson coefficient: 0.09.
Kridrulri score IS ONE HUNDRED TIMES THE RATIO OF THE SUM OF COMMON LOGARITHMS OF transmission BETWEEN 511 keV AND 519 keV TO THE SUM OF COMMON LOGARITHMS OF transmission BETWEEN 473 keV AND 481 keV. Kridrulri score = 161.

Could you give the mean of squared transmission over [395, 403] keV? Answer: 1.0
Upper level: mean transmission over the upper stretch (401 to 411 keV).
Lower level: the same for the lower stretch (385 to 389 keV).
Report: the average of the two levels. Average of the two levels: 1.61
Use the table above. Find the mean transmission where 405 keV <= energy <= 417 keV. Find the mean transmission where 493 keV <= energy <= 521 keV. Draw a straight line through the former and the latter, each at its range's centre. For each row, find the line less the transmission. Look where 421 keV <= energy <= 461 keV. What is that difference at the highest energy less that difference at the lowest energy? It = 0.21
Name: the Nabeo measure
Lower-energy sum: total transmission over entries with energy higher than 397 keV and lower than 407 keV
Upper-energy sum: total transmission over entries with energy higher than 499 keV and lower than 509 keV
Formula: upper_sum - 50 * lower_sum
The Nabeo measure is -254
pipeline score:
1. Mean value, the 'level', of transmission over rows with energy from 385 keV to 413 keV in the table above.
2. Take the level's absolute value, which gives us 1.44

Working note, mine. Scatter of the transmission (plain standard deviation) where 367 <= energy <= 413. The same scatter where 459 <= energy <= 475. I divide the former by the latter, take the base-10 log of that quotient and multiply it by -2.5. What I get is -1.6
